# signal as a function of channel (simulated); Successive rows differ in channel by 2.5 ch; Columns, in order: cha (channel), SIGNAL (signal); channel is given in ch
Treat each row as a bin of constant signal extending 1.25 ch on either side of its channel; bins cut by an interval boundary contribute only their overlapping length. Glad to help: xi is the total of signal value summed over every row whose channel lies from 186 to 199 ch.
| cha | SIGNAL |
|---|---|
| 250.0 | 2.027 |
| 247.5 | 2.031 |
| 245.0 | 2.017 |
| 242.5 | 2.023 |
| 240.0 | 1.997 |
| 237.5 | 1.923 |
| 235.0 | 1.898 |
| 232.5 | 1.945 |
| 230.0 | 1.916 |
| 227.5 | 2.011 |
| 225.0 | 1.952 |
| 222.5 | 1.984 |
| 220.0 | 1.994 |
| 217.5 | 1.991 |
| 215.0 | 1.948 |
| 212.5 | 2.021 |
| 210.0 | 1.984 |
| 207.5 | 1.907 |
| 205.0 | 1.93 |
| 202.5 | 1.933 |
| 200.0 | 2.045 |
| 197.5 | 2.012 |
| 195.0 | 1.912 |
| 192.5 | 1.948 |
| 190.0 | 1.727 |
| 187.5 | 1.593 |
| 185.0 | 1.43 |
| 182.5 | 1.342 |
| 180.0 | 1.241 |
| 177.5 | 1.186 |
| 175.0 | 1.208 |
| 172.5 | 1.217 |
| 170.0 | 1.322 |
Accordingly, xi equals 9.19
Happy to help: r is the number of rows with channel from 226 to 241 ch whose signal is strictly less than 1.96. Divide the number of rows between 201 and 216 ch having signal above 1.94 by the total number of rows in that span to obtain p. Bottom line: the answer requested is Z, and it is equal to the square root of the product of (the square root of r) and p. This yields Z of 1.00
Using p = 0.5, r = 4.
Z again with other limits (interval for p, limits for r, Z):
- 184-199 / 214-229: 0.69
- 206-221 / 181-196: 1.43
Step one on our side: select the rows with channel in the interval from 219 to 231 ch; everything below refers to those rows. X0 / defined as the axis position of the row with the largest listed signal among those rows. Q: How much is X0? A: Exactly 227.5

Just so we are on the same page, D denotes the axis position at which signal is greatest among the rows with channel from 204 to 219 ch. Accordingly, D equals 212.5 ch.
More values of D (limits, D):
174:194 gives 192.5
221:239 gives 227.5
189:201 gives 200.0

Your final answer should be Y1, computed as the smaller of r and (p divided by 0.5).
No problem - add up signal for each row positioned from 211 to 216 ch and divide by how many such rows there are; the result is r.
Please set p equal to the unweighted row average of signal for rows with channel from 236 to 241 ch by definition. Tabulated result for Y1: 1.98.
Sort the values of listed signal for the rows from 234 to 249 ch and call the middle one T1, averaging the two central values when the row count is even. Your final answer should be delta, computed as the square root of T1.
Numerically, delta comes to 1.417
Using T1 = 2.01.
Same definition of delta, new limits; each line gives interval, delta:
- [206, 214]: 1.409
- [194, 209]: 1.390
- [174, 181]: 1.099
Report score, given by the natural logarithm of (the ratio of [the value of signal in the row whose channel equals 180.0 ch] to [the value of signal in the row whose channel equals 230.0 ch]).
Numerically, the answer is -0.4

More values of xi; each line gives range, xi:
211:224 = 9.94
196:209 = 9.83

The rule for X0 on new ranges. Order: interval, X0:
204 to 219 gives 212.5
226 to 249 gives 247.5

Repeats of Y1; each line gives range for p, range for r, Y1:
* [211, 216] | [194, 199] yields 1.96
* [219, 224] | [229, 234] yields 1.93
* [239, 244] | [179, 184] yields 1.29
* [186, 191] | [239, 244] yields 2.01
